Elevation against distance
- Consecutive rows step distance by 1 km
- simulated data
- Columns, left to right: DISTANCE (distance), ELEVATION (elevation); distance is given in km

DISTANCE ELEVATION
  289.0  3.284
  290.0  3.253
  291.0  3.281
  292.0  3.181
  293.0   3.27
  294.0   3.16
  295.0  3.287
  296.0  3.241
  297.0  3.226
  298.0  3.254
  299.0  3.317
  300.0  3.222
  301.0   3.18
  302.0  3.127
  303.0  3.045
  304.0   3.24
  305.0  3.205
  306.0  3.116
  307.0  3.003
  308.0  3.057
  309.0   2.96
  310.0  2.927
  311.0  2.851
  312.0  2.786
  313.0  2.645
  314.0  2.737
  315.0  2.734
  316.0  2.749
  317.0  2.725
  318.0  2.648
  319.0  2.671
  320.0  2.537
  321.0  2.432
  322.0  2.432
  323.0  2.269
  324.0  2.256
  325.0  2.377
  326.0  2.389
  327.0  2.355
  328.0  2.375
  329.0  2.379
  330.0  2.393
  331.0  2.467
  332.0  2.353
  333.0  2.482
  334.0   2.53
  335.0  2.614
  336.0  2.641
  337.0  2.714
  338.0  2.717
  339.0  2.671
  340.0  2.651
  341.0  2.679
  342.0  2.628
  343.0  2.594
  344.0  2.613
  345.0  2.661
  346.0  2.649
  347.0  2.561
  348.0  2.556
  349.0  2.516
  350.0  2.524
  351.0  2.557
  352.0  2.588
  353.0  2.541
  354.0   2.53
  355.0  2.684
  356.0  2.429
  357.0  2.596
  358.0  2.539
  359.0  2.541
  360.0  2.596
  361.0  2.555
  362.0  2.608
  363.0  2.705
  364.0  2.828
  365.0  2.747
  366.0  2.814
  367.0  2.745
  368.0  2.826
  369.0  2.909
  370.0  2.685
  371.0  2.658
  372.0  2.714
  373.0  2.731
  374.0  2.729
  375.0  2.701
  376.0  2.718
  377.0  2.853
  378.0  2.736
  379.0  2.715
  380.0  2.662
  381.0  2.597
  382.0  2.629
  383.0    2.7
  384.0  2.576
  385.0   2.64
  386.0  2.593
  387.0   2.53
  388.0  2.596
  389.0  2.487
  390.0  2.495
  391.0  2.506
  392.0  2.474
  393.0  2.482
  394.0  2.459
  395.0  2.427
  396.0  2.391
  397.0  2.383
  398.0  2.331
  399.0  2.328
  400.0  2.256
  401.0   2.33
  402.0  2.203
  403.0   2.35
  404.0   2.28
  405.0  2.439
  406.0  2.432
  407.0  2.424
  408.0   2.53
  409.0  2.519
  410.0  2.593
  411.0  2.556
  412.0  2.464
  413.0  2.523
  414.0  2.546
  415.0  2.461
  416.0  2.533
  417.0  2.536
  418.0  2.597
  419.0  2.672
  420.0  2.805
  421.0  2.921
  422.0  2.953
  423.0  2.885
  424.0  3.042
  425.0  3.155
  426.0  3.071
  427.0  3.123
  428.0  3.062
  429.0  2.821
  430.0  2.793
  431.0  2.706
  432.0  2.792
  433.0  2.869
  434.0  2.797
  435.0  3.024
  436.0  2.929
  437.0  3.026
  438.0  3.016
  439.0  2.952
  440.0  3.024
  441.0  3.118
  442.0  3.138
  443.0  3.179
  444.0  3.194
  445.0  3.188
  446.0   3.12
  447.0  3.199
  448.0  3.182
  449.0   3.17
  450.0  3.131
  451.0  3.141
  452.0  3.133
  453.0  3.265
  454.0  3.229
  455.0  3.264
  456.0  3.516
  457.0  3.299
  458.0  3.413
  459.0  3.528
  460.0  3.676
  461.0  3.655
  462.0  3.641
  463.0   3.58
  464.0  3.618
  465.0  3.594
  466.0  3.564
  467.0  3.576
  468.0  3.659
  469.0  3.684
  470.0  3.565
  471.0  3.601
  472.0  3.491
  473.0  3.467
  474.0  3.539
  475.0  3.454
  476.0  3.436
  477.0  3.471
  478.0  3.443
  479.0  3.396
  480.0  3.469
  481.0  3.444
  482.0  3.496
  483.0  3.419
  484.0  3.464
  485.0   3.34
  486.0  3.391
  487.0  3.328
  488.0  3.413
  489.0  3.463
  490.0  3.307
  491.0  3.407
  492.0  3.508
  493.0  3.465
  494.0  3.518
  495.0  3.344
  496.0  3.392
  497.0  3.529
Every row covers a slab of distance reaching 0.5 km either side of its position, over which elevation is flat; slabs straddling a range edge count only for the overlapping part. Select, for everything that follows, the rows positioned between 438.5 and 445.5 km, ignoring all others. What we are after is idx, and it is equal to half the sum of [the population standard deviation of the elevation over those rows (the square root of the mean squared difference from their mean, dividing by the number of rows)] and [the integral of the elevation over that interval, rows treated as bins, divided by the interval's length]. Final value 1.60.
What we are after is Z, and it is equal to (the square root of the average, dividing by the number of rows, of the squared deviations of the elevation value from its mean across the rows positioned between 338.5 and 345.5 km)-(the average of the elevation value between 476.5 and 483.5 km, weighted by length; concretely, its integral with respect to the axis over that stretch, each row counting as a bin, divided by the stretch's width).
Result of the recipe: -3.4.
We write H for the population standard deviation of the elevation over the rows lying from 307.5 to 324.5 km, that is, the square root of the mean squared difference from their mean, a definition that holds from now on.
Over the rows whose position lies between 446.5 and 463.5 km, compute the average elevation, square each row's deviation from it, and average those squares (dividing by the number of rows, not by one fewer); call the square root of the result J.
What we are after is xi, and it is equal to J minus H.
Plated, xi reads -0.02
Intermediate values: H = 0.221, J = 0.20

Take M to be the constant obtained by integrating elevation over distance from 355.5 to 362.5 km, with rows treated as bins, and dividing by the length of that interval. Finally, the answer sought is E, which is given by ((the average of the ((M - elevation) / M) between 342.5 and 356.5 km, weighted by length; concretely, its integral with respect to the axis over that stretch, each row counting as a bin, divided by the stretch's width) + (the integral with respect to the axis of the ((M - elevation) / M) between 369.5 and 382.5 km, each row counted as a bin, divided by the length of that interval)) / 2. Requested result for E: -0.033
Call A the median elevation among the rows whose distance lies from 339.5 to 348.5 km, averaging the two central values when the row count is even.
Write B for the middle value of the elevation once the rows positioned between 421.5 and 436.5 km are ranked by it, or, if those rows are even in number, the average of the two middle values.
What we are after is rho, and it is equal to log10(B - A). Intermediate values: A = 2.6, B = 2.9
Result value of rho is -0.52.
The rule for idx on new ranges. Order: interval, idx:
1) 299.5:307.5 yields 1.61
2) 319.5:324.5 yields 1.25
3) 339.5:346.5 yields 1.33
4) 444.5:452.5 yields 1.59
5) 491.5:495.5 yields 1.76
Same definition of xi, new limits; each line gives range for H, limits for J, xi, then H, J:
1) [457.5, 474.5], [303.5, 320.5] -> 0.13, 0.073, 0.20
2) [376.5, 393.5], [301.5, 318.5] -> 0.09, 0.103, 0.19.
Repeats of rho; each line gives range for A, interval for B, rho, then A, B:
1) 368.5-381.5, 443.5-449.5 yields -0.33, 2.7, 3.2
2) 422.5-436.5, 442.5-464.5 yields -0.47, 2.9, 3.2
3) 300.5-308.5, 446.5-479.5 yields -0.46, 3.1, 3.5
